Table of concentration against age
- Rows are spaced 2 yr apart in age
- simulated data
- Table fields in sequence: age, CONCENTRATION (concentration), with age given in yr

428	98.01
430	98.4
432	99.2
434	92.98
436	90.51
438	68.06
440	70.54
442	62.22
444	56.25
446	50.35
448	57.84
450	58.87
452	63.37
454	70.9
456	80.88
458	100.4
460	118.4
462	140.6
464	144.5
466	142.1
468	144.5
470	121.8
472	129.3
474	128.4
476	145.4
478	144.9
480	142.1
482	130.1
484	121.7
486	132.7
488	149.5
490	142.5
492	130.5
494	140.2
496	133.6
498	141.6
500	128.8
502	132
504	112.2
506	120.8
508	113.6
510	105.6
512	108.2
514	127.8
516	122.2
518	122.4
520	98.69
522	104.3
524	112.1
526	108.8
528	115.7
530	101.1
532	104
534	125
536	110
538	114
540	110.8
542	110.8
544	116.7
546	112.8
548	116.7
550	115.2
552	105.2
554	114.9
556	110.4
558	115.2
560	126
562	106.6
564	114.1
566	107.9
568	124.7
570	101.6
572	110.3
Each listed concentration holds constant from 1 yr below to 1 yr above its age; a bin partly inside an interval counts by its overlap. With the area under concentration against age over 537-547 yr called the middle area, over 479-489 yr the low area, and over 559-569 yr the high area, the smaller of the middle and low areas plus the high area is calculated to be 2289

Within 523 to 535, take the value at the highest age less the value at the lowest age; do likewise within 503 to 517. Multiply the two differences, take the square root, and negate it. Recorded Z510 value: -11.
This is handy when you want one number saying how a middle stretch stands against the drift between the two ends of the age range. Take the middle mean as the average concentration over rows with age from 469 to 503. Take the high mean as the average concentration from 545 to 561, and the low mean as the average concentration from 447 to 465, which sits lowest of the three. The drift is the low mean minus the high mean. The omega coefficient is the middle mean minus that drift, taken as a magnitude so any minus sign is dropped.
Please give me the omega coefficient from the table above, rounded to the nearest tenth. 156.7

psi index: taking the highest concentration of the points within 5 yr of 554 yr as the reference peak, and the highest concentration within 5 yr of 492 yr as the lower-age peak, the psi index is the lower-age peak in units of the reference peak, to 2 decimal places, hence 1.30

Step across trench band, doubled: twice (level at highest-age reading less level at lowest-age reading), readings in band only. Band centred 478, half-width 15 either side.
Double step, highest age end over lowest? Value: -28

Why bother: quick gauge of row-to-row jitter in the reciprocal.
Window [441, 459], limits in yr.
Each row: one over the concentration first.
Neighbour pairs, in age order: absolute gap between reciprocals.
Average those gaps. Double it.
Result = 0.0034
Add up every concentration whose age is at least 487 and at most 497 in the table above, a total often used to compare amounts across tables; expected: 696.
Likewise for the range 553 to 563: 573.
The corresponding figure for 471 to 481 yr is 690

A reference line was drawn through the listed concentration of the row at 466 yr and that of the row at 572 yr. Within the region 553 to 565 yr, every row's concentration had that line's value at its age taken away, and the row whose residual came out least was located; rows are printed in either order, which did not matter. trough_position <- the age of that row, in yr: 562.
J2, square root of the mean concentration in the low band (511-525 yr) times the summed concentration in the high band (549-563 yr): 300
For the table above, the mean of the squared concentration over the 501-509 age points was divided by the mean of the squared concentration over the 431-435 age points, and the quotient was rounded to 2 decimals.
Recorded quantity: 1.56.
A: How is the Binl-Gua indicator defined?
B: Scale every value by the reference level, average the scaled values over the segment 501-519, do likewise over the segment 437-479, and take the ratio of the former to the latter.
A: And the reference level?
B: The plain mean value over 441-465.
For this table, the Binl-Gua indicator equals 1.2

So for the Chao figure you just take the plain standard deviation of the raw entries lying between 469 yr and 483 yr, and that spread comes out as 9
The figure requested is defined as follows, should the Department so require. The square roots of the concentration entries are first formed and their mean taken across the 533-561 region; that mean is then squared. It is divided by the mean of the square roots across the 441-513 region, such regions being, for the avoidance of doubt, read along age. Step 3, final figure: 10.8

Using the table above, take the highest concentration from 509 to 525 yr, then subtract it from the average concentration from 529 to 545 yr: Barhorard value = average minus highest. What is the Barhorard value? -16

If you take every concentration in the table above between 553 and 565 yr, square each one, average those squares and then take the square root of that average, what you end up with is 115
